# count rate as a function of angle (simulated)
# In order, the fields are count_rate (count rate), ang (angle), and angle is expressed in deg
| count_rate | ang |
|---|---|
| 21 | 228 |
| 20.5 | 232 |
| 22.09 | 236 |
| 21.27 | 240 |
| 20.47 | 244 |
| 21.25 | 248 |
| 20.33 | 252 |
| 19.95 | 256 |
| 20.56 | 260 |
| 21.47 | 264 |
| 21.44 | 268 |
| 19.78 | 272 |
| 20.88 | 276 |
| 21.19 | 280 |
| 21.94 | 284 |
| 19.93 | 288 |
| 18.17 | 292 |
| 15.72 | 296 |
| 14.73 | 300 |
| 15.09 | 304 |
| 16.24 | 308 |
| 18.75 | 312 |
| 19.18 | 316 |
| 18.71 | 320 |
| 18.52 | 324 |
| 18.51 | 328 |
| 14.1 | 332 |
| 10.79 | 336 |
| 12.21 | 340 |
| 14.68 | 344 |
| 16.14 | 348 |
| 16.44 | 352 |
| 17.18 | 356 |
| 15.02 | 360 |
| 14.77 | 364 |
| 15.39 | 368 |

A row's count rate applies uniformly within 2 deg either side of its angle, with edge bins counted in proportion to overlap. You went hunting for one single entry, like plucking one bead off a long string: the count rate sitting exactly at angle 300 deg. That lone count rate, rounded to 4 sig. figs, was 14.73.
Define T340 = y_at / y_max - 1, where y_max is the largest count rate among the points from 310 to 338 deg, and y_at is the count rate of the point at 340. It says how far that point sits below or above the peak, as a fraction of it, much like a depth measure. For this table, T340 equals -0.36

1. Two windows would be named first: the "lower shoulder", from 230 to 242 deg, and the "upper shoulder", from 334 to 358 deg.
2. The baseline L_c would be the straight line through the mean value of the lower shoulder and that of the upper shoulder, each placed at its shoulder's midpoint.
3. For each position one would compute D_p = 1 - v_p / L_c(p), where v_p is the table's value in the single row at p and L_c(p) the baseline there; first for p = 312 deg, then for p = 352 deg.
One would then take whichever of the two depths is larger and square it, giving 0.0159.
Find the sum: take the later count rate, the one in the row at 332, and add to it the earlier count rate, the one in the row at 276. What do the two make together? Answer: 35.0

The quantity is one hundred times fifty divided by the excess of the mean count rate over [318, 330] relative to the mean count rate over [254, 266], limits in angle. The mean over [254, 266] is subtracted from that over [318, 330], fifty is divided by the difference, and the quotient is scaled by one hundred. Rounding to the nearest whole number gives -2404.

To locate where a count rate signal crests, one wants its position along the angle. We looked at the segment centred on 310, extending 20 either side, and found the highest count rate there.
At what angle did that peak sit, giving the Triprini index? 316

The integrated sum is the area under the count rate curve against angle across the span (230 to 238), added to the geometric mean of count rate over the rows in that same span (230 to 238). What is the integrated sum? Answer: 192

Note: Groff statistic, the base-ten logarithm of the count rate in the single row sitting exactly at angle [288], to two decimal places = 1.30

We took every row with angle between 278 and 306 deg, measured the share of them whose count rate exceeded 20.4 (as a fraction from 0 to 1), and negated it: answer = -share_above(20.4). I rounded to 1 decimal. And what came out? -0.3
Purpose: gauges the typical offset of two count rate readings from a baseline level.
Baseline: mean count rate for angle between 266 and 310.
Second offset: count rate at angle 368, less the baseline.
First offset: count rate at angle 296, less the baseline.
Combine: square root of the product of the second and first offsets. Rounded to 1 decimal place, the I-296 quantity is 3.1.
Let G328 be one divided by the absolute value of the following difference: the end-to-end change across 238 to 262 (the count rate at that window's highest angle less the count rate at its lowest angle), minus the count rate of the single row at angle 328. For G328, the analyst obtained 0.0520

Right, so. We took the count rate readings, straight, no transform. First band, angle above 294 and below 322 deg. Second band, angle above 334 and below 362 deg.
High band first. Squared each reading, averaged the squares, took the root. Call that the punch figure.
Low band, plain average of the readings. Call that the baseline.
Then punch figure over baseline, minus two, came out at -1.13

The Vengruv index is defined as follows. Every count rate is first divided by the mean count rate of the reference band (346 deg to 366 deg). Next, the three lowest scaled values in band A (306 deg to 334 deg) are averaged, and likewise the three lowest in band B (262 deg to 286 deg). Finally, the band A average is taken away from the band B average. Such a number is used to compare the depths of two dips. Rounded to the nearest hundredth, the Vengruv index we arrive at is 0.27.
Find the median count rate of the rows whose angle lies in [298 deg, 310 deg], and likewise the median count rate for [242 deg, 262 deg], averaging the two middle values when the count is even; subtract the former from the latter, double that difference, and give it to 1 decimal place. 10.8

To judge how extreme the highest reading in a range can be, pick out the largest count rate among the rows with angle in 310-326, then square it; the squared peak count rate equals 368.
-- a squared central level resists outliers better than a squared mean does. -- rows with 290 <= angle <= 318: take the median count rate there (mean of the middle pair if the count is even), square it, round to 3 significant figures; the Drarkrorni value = 264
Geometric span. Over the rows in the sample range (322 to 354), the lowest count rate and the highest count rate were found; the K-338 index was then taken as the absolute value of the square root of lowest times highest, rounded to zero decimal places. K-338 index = 14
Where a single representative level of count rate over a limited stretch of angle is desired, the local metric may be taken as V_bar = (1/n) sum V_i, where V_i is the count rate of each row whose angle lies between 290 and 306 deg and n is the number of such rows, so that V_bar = 16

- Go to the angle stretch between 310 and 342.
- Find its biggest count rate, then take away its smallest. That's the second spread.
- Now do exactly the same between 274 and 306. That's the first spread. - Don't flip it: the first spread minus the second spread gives -1.2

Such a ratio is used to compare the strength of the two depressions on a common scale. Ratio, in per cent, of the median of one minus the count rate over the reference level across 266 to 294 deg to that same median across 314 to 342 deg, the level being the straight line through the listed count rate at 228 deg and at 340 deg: 59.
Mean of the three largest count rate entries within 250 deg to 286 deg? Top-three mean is 22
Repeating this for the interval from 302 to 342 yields 19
